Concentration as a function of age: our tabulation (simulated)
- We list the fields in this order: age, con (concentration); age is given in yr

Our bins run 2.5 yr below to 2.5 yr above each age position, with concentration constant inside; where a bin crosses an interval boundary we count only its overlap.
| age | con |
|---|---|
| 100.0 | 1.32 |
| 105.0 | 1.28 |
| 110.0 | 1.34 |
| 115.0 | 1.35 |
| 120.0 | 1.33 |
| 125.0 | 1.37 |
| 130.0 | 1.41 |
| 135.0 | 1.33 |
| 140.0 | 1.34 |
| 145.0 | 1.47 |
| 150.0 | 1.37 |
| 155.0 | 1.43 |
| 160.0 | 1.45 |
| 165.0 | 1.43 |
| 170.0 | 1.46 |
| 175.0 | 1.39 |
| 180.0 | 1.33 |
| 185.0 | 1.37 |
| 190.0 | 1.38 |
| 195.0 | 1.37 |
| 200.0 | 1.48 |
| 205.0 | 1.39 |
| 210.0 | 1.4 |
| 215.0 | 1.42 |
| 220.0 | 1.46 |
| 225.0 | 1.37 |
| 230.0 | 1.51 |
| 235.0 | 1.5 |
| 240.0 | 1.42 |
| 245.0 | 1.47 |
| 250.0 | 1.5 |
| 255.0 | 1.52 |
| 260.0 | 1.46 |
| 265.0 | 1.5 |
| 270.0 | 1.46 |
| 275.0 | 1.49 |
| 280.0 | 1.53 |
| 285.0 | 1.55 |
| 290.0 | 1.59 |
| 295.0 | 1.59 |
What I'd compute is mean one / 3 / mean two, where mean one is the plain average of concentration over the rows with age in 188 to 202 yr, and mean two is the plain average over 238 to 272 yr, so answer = 0.32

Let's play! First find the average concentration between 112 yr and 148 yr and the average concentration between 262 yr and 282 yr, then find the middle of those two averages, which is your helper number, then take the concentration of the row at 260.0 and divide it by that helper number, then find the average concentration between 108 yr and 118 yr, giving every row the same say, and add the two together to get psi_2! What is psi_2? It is 2.36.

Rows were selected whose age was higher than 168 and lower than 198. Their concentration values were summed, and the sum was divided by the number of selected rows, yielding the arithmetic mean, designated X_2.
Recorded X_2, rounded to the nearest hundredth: 1.38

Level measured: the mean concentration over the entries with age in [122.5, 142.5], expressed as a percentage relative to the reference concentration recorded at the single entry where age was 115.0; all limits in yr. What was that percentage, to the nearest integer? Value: 101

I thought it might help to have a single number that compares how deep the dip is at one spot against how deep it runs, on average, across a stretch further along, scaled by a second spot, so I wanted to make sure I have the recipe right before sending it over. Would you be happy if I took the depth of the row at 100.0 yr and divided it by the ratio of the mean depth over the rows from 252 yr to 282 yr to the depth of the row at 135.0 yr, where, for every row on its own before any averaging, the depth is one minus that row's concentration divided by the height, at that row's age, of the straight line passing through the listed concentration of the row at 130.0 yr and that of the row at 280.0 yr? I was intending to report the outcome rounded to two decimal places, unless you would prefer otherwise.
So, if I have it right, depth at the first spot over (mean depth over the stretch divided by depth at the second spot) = 0.16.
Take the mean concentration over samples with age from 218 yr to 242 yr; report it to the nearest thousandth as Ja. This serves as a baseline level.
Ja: 1.452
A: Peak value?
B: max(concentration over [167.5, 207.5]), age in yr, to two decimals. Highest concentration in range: 1.48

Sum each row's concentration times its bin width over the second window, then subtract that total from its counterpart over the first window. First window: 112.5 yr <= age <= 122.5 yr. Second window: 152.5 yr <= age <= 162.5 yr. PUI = -1.00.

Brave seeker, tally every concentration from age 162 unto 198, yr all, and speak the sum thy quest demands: 9.73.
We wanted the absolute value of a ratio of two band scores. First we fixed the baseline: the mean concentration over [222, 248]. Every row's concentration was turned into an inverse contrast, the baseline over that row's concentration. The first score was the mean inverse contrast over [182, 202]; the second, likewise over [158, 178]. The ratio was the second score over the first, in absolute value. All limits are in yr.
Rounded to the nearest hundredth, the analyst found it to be 0.98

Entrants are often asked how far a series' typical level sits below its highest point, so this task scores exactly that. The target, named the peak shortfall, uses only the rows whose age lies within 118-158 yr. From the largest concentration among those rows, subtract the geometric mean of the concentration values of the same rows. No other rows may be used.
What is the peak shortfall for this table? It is 0.090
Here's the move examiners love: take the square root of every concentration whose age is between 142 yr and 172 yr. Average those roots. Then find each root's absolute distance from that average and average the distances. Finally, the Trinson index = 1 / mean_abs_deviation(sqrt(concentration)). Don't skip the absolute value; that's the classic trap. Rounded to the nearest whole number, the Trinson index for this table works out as 96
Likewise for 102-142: 94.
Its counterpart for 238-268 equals 86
